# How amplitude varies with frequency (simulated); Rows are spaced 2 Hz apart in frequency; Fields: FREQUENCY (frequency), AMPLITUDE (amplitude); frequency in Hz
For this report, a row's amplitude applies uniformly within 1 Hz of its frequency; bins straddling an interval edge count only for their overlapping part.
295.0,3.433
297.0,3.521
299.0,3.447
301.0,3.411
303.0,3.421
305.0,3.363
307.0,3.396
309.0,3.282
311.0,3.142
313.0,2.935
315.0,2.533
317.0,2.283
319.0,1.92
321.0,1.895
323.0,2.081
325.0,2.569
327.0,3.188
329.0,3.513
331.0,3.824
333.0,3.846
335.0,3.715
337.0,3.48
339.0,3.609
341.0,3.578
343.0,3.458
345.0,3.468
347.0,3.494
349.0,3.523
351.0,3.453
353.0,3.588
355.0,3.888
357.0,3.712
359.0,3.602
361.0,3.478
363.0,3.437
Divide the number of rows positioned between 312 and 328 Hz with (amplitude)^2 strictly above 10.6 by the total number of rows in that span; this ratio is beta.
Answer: 0.0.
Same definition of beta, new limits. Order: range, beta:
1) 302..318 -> 0.5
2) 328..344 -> 1.0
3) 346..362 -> 1.0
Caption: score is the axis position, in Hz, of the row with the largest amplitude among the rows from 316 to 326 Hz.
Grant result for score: 325.0 Hz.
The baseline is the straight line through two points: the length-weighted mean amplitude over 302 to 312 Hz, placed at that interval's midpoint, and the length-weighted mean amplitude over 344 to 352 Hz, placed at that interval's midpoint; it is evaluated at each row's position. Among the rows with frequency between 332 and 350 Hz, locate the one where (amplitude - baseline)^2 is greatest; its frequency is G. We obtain 333.0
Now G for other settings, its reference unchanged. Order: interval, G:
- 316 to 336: 321.0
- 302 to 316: 315.0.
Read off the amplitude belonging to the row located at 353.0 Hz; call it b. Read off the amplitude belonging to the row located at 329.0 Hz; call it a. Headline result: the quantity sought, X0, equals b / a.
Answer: 1.0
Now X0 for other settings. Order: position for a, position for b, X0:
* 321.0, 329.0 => 1.9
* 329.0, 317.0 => 0.6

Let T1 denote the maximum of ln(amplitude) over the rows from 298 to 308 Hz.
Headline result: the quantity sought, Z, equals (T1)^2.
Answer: 1.53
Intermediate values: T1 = 1.24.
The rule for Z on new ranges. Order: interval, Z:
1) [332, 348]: 1.81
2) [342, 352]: 1.59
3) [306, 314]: 1.49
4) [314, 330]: 1.58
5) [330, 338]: 1.81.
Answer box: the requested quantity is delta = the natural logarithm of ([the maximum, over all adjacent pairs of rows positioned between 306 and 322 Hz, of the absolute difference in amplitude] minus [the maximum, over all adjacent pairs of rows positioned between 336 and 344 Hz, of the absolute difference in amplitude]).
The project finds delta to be -1.3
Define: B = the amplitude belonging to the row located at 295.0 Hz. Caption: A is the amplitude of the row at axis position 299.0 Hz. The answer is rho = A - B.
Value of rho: 0.0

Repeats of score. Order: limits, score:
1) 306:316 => 307.0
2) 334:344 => 335.0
